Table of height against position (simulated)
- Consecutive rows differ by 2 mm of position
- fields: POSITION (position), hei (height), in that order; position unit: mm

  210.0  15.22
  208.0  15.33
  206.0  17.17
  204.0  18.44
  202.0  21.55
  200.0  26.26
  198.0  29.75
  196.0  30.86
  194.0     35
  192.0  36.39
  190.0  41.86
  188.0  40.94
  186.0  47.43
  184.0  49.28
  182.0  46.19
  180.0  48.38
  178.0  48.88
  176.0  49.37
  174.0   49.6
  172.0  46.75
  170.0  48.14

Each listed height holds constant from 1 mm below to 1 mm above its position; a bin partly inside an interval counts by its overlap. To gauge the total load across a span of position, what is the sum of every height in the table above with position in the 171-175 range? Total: 96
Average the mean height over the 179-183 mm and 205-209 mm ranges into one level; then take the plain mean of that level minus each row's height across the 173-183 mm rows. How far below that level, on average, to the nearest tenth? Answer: -16.7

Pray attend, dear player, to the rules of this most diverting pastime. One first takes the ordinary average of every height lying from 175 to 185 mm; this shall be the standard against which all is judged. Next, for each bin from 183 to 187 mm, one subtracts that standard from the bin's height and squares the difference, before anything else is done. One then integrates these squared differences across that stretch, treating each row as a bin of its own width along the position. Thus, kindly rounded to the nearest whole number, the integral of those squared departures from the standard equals 3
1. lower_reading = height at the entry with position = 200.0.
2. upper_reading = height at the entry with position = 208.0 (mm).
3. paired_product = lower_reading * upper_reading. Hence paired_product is 403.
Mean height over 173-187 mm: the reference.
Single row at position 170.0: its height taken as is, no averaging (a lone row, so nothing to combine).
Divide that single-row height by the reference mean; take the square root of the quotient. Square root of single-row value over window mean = 1.00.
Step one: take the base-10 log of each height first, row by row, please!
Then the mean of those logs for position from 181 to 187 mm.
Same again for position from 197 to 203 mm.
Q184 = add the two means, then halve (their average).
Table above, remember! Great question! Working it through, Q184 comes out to 1.54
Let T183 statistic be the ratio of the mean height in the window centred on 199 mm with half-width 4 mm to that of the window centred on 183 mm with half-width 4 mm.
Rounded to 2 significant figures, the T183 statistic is 0.57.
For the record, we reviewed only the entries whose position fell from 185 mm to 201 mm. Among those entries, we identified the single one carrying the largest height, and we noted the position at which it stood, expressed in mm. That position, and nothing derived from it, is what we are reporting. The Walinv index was 186.0 mm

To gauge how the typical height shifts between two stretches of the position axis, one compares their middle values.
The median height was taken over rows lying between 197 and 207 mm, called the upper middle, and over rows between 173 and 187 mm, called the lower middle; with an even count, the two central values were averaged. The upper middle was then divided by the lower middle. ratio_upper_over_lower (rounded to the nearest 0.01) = 0.44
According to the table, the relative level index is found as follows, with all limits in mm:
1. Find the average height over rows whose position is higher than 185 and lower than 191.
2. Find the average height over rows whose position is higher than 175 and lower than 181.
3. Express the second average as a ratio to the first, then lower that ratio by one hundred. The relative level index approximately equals -98.9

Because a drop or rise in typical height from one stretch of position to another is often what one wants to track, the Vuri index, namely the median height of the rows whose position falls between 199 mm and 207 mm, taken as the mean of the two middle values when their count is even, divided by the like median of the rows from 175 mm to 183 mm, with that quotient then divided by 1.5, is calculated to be 0.27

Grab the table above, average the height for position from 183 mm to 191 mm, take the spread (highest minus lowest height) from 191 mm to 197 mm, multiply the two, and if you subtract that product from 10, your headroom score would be -238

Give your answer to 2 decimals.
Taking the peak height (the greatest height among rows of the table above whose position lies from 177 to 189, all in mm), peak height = 49.28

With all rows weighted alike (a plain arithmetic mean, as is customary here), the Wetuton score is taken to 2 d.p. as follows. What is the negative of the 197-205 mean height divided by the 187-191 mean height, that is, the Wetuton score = -0.58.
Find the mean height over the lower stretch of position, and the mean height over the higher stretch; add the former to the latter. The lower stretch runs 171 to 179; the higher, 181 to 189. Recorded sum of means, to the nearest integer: 95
